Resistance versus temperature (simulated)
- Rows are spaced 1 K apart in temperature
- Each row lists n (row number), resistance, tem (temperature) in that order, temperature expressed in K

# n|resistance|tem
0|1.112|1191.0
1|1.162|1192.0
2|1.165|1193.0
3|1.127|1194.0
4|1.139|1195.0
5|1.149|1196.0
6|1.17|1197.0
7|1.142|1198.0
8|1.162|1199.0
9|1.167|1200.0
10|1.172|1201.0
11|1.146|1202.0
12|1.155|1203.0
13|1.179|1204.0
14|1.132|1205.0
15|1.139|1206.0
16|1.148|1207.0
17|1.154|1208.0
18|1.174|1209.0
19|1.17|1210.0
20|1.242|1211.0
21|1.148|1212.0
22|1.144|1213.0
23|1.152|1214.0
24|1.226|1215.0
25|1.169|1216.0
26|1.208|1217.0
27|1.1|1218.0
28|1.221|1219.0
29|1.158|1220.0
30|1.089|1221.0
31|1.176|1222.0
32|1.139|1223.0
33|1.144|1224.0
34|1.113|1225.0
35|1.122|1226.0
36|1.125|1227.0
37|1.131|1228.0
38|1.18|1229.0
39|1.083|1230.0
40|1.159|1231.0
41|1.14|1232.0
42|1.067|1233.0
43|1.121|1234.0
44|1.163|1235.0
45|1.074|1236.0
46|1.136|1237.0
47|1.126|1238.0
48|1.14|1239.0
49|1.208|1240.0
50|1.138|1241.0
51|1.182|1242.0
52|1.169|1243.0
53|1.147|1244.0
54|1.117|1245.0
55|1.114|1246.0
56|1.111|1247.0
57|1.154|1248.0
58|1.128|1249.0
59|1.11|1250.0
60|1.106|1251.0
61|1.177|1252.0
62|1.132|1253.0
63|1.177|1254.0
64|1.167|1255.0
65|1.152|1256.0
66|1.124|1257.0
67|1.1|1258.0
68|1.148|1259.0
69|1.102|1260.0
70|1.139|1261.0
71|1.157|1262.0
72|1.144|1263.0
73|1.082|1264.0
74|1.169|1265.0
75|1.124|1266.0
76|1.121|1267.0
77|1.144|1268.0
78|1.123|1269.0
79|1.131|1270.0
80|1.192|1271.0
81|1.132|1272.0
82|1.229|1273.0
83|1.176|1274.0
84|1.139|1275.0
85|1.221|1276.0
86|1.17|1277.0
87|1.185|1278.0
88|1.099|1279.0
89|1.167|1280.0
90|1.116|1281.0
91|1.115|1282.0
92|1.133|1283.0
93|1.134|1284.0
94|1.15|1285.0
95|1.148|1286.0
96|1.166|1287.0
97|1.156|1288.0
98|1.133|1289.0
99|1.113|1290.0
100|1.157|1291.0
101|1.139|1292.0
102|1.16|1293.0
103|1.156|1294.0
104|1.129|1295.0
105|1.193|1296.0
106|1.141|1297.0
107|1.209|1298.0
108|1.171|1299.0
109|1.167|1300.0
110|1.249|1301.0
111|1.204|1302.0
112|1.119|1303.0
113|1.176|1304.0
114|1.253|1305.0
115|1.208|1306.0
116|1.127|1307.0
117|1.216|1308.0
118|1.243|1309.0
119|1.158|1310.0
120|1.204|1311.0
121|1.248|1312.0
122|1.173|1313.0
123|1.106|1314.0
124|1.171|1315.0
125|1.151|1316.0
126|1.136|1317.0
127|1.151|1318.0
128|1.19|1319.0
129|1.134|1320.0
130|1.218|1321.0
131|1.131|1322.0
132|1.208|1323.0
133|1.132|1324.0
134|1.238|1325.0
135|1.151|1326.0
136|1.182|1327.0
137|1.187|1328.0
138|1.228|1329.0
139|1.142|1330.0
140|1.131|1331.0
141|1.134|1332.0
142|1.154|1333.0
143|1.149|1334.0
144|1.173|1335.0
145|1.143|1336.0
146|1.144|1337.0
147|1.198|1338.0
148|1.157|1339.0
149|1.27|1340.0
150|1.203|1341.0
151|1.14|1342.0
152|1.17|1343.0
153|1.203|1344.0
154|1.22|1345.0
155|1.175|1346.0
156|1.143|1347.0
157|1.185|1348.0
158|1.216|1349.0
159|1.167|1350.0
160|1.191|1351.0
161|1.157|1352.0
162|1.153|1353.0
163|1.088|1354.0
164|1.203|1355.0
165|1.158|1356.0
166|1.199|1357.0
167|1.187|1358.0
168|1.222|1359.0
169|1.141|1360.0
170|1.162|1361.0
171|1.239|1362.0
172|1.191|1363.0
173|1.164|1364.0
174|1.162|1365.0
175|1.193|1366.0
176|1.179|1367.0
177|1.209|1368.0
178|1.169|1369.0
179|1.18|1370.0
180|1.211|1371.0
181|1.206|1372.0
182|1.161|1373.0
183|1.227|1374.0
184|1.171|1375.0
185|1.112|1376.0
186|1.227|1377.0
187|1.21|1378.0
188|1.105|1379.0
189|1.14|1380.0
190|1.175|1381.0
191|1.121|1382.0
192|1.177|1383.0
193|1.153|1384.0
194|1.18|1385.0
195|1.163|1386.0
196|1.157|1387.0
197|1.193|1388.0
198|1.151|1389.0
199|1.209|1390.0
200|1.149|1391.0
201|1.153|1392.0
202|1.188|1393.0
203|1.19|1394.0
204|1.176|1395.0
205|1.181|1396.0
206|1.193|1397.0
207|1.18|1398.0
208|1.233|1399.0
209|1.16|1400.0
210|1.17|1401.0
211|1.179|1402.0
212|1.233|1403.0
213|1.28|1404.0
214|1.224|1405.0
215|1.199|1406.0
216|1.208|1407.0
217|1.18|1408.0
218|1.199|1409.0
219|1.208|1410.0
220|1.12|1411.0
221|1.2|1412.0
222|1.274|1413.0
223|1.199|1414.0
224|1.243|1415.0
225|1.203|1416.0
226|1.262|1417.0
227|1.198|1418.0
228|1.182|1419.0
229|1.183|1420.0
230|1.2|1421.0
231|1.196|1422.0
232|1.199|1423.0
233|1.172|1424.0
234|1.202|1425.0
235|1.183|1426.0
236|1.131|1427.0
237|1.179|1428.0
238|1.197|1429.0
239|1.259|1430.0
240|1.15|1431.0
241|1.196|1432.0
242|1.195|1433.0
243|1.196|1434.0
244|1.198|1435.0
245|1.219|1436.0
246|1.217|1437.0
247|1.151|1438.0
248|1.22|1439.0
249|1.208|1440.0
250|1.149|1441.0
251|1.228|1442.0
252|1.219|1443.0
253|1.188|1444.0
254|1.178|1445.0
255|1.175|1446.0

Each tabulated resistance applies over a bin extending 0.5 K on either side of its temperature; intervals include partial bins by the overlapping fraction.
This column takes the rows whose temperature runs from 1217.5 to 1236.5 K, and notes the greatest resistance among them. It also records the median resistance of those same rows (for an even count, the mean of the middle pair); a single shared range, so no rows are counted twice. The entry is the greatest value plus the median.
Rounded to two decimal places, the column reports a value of 2.35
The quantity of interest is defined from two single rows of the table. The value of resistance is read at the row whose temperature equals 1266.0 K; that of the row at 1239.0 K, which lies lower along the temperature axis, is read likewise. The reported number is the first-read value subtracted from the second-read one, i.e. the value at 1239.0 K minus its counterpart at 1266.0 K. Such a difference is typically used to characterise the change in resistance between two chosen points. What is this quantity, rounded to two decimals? 0.02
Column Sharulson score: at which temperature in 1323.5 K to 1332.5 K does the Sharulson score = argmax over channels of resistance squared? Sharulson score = 1325.0 K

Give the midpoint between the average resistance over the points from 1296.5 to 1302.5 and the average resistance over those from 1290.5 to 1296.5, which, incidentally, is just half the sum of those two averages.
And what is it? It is 1.17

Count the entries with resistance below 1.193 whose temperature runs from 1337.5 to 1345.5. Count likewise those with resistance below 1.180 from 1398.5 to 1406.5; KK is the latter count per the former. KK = 1.00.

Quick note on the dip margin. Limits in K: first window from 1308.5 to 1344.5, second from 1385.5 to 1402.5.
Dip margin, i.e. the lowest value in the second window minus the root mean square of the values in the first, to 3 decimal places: -0.025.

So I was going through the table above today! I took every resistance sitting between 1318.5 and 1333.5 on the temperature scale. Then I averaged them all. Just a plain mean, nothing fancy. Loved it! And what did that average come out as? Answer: 1.17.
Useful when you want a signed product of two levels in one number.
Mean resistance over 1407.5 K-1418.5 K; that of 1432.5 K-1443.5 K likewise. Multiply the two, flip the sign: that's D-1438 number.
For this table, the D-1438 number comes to -1.45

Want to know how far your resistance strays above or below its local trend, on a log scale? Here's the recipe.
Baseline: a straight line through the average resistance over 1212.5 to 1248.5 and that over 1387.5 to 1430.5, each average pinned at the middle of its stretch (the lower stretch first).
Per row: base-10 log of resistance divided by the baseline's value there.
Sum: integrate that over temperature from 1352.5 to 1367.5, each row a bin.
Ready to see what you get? -0.03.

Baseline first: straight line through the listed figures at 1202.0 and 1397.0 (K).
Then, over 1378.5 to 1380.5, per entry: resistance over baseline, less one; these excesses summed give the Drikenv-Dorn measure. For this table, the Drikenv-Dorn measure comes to -0.11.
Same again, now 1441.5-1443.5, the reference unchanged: 0.03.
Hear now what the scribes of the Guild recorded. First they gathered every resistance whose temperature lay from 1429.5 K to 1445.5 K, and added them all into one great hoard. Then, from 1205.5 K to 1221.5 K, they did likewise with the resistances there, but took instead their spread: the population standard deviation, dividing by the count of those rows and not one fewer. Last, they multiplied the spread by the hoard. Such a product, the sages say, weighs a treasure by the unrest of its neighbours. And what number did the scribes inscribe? 0.78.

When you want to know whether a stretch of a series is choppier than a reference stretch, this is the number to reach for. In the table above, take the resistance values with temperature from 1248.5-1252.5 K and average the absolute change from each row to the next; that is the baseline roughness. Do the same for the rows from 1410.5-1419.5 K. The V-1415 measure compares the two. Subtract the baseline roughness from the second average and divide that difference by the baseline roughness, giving 0.8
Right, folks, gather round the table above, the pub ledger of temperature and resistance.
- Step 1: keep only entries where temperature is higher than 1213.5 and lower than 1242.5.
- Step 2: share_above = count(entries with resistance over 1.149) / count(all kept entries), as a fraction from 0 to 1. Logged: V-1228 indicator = 0.41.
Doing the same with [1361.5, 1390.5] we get 0.86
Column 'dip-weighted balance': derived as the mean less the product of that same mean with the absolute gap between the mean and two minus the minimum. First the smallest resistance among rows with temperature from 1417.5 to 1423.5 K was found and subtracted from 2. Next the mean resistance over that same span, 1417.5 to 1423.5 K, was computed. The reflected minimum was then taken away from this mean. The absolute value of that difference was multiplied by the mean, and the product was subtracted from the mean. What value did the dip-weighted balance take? 0.75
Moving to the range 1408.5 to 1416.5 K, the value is 0.81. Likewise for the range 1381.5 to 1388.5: 0.83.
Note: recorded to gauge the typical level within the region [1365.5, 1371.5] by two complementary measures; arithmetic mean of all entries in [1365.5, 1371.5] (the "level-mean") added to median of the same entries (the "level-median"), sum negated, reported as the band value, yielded -2.38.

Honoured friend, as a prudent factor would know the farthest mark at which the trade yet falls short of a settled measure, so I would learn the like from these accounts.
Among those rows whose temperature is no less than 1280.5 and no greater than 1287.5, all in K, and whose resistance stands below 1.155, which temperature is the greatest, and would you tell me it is 1286.0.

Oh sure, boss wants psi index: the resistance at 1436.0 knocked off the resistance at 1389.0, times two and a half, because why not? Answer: -0.17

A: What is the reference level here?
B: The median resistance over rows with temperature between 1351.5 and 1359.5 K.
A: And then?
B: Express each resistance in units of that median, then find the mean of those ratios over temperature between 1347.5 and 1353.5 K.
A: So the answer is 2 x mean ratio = 2.01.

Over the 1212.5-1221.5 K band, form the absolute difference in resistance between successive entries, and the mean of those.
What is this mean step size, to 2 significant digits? 0.067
